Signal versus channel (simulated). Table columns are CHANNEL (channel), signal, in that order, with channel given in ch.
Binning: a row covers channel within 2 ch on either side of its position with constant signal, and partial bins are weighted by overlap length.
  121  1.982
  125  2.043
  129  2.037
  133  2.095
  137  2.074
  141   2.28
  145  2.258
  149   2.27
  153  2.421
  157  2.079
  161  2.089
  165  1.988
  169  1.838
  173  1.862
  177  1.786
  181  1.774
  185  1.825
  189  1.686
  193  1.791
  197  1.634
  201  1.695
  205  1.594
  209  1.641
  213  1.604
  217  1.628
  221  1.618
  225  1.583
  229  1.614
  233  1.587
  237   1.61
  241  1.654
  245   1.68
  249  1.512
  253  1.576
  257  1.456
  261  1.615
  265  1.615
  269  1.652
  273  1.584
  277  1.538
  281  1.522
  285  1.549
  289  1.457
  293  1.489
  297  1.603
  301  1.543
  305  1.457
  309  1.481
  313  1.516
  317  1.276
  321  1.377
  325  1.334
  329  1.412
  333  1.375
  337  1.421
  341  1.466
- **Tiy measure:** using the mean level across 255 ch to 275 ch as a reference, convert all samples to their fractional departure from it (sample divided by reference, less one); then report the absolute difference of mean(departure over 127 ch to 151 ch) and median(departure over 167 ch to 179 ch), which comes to 0.21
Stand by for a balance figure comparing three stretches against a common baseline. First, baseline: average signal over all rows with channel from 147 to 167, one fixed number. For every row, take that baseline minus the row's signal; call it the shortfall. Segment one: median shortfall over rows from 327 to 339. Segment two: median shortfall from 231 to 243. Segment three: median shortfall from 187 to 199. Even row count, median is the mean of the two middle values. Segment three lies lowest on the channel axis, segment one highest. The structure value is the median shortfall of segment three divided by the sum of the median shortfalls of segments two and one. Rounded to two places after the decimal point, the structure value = 0.37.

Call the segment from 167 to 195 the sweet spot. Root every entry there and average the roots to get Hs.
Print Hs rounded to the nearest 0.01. 1.34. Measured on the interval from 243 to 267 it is 1.25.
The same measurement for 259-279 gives 1.27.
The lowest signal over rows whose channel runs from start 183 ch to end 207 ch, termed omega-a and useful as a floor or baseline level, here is 1.594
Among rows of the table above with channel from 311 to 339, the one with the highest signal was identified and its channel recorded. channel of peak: 313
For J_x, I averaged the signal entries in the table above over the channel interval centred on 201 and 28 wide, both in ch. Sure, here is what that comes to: 1.66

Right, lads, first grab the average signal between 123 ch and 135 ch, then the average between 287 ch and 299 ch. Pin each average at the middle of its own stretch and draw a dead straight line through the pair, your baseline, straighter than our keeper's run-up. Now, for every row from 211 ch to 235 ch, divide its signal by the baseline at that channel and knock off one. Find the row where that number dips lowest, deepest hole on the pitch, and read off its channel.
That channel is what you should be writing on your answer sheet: 213 ch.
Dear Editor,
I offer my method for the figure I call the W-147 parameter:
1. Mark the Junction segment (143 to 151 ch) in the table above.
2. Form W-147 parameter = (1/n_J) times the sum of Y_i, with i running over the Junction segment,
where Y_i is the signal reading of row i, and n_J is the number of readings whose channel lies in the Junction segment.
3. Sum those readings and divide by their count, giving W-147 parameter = 2.26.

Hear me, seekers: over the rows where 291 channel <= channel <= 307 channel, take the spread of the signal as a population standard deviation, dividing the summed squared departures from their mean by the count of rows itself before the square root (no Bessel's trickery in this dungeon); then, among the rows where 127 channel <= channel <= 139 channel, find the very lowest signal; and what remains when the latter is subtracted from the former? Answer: -2.0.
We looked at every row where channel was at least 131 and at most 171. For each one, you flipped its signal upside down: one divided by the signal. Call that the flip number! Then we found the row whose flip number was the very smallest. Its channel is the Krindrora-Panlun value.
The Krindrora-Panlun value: 153 ch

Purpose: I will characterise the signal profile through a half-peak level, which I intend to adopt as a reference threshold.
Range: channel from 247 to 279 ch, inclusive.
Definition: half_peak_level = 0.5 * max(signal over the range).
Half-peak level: 0.83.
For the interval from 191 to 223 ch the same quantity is 0.90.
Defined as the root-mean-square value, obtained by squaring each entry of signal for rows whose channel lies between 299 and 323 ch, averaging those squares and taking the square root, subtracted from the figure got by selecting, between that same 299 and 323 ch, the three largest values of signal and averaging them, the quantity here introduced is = 0.069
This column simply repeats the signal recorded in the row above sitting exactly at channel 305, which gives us 1.457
